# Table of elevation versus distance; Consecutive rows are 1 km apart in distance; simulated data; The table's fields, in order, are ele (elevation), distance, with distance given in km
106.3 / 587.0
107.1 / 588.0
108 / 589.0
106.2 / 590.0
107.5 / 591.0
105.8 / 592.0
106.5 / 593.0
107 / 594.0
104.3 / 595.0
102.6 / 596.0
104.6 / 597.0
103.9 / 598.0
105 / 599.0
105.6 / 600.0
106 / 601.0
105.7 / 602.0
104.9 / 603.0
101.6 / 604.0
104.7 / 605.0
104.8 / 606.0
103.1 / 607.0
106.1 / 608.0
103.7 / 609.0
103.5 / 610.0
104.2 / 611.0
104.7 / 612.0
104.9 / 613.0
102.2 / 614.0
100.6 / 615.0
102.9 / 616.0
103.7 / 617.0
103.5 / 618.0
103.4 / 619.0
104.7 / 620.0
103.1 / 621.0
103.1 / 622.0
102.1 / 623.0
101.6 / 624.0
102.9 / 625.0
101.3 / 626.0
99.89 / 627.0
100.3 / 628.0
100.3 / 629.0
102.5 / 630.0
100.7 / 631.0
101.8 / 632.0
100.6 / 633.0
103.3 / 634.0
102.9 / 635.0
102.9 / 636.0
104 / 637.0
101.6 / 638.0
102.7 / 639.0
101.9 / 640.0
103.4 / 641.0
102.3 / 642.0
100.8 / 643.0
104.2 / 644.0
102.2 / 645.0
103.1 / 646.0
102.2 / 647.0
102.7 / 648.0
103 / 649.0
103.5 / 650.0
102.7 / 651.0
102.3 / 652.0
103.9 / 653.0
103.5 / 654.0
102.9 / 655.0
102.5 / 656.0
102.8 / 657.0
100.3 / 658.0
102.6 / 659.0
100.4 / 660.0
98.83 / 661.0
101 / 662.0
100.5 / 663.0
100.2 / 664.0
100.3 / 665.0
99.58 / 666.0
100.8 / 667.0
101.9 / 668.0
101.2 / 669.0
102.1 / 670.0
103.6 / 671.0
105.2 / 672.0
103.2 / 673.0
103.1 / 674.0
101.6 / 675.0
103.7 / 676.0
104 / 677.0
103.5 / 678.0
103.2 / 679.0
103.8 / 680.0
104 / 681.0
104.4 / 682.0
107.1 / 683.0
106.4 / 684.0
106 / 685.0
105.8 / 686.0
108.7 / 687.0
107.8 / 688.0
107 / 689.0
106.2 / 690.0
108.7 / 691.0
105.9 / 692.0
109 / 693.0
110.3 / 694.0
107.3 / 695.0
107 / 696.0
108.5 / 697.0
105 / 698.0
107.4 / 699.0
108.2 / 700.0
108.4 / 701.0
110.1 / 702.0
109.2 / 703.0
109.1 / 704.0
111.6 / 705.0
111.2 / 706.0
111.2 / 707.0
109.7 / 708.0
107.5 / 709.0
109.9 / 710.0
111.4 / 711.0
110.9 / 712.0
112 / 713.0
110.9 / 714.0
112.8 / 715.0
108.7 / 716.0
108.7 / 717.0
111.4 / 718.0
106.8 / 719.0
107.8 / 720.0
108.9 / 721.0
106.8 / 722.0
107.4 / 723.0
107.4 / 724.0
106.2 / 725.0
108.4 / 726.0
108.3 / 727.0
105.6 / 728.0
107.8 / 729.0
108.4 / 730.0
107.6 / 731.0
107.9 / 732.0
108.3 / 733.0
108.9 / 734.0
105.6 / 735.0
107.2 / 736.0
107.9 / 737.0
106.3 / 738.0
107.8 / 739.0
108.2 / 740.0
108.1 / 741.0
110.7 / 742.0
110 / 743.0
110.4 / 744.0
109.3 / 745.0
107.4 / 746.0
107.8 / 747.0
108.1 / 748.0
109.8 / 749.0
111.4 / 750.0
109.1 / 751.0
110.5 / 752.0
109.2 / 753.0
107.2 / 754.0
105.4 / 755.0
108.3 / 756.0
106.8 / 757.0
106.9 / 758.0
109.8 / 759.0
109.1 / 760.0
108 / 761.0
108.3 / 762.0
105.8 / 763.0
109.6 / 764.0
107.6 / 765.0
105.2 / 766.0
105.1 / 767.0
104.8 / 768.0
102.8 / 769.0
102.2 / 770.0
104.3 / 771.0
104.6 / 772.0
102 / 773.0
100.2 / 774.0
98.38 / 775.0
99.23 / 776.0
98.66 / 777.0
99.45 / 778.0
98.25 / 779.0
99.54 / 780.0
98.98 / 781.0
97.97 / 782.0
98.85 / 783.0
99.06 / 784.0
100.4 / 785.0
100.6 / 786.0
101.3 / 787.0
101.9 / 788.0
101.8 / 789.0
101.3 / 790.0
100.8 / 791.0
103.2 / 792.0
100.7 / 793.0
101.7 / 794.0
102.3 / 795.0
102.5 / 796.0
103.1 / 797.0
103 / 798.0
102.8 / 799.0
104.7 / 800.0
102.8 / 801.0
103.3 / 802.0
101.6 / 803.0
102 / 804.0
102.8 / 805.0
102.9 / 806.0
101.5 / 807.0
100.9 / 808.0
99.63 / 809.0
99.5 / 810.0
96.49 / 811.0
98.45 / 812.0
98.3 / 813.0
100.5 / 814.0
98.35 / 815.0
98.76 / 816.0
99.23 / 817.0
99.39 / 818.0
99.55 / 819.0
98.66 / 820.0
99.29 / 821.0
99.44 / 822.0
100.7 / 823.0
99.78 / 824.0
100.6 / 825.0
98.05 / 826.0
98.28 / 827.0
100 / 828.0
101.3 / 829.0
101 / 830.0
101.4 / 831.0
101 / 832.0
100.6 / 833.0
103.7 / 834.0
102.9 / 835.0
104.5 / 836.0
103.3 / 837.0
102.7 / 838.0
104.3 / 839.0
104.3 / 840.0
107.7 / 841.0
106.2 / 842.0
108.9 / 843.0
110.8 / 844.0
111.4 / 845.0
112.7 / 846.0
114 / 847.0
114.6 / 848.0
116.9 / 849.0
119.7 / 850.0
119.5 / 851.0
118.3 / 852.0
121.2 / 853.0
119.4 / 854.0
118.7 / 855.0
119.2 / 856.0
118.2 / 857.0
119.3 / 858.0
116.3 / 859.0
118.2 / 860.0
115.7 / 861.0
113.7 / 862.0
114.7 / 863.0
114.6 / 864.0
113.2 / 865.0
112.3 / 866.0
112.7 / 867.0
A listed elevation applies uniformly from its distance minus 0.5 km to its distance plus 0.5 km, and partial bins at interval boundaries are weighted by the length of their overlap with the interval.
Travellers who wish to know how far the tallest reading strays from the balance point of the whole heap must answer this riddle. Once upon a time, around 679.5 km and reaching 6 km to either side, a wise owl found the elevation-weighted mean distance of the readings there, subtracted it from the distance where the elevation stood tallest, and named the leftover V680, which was 3.5 km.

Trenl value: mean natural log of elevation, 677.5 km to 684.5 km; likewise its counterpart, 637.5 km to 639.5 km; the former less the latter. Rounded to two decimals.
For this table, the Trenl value 0.02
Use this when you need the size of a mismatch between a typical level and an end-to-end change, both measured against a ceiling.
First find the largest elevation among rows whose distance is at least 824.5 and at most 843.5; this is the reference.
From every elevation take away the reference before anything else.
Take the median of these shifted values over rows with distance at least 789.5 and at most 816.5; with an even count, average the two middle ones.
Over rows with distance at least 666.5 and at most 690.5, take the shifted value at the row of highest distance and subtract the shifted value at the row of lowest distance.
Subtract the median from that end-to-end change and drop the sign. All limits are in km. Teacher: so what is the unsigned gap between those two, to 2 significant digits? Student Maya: 13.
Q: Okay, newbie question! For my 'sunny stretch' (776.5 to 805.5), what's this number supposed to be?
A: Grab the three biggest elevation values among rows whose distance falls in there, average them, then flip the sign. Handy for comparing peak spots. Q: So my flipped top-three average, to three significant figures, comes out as -104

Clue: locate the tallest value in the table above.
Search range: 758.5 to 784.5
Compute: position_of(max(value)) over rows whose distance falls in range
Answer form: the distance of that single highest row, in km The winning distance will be 759.0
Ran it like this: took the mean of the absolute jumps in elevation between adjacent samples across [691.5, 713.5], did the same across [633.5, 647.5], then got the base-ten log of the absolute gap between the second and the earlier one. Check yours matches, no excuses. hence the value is -0.81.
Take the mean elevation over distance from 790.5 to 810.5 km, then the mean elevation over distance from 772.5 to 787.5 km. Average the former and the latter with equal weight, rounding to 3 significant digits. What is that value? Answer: 101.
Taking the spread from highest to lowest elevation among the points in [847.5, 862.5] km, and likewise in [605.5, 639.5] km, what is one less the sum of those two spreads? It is -13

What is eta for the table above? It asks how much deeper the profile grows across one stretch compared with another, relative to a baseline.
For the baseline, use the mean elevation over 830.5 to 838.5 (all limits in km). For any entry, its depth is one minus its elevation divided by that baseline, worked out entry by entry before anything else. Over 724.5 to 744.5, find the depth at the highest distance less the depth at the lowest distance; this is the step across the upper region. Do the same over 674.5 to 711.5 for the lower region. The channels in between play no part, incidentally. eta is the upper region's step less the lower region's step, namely 0.055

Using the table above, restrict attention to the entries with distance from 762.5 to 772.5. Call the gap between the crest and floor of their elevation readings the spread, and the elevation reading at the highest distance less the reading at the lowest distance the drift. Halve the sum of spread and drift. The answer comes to 3.10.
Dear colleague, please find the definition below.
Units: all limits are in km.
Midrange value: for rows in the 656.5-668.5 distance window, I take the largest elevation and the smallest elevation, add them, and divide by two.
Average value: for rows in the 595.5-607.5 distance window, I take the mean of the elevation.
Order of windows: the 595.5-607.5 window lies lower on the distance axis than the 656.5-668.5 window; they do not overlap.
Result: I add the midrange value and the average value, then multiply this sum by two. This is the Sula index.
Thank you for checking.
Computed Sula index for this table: 410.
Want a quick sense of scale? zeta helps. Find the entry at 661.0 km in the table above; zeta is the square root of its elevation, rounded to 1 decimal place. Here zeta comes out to 9.9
